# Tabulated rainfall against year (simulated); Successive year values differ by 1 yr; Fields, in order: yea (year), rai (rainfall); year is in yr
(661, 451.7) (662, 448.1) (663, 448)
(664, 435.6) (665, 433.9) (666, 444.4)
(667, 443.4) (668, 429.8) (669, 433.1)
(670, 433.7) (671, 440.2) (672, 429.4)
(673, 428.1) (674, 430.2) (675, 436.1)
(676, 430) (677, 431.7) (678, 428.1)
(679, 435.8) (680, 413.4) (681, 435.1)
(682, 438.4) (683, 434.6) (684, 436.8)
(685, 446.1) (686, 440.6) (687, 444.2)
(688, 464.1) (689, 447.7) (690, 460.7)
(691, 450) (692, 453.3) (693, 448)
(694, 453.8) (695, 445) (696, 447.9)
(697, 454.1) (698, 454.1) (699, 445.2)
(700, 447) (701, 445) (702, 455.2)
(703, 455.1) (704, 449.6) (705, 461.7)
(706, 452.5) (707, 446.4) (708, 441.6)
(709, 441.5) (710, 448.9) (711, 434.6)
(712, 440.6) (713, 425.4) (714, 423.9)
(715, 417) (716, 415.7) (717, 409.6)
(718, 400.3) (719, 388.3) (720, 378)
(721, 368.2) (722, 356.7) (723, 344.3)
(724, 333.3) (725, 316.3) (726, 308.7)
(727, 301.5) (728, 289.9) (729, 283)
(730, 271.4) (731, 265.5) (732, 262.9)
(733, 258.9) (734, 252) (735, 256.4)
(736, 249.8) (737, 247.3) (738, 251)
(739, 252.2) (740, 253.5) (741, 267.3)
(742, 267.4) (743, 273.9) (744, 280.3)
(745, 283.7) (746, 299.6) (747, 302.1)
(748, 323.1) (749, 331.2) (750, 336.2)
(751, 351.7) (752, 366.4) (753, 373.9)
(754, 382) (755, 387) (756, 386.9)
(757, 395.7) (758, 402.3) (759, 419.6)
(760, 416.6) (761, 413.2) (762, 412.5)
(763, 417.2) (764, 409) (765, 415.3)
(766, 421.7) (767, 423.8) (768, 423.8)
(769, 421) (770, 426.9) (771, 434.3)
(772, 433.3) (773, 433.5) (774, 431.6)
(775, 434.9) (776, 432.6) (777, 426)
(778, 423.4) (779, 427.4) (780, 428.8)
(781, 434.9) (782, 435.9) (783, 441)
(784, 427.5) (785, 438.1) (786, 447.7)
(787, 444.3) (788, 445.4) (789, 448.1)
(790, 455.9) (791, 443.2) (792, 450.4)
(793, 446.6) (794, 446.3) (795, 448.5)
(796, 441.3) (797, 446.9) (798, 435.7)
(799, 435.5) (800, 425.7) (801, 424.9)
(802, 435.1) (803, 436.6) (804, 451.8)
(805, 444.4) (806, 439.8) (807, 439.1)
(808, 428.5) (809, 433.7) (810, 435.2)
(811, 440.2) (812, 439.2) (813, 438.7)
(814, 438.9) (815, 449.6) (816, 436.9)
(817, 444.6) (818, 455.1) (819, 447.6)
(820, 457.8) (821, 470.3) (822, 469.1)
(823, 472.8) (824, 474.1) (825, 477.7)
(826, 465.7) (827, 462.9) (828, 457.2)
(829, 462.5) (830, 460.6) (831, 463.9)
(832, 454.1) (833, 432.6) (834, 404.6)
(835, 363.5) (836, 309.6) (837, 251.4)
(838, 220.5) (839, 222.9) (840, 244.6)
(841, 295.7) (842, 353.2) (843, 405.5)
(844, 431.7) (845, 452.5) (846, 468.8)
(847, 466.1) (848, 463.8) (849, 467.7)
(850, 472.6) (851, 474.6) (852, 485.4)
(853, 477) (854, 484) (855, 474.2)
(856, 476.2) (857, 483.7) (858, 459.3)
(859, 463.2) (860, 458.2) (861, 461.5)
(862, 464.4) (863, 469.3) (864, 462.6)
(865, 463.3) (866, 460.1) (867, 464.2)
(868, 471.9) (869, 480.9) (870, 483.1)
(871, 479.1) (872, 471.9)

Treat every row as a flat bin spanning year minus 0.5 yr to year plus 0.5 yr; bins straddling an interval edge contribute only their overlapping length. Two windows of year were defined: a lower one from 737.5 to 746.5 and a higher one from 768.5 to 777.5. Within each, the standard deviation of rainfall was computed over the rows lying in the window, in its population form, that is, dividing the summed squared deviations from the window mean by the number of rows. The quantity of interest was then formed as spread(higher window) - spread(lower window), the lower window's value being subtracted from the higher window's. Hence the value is -11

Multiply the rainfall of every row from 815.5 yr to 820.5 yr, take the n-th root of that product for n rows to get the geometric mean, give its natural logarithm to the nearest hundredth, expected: 6.11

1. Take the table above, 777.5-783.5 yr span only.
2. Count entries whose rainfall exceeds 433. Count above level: 3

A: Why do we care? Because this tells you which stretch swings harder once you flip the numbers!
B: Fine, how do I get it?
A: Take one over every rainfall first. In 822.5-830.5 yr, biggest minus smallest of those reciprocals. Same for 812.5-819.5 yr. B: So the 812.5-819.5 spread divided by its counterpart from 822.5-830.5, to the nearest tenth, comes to 1.0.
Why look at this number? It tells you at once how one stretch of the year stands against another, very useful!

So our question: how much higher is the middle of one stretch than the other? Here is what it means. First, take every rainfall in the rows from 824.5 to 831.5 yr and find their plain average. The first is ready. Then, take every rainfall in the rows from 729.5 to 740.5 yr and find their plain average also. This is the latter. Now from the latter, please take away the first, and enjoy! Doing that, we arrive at -208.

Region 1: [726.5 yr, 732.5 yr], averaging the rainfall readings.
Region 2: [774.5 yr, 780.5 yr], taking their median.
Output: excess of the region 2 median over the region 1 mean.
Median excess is 149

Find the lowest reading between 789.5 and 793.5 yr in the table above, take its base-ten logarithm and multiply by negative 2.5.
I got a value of -6.62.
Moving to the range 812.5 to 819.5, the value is -6.60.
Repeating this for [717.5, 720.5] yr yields -6.44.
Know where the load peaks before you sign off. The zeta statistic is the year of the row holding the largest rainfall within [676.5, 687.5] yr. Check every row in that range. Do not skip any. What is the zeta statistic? 685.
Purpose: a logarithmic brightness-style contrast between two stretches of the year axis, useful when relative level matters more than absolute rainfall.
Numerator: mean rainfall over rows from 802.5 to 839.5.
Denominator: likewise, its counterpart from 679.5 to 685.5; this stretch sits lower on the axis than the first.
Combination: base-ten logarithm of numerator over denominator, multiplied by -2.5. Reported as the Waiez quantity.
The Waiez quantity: 0.02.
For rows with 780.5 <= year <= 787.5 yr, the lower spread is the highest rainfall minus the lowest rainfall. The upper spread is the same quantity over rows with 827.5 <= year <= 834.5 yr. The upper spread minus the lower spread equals 39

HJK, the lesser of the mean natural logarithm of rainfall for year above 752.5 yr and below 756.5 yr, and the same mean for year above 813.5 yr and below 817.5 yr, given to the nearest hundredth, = 5.95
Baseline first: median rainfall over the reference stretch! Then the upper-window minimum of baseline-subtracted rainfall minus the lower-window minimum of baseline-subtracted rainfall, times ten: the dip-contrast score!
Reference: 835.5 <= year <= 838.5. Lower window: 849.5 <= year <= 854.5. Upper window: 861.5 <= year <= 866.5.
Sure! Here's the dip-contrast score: -125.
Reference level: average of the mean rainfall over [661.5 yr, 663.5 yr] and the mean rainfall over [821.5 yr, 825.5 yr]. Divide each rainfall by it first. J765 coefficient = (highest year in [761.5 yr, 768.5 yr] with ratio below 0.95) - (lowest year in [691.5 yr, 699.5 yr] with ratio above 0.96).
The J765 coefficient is 76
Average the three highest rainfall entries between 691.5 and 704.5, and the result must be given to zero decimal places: 455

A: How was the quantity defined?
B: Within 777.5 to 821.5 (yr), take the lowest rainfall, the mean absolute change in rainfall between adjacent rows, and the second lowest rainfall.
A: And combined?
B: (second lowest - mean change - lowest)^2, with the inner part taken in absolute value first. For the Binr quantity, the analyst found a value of 21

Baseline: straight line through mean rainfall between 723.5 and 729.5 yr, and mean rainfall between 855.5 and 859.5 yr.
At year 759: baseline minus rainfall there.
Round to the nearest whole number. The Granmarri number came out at -73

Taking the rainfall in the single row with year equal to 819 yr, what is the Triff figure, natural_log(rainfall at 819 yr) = 6.10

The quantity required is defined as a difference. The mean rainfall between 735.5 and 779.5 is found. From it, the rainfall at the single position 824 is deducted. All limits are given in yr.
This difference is -107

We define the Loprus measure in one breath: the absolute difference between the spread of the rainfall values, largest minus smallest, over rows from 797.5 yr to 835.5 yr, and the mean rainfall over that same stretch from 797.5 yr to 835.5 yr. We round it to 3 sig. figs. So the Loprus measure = 331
